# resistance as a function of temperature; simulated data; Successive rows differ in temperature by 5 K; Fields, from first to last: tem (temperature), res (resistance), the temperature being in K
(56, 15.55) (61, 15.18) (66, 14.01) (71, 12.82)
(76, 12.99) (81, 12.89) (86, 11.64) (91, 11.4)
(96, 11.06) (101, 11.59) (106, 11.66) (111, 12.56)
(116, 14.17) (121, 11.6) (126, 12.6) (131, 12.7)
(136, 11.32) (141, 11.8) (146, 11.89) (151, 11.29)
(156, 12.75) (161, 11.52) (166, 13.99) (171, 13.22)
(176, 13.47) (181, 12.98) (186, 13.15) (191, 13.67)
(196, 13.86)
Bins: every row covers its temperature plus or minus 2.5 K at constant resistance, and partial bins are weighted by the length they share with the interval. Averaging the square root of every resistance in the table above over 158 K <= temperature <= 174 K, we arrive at 3.59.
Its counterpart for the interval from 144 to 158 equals 3.46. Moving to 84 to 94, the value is 3.39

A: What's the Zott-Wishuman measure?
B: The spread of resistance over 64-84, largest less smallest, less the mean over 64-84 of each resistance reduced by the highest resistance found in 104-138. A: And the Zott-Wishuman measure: 2.2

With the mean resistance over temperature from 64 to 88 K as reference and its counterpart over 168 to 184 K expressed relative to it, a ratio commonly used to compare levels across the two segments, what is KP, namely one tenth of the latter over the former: 0.103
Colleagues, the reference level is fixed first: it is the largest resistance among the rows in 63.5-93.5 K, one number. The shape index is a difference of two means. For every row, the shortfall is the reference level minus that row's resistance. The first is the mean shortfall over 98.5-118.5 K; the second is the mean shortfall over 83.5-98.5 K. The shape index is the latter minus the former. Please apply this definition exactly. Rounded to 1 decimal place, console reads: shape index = 1.1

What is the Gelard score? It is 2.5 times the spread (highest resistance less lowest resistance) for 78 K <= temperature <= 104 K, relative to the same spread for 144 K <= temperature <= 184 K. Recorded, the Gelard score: 1.7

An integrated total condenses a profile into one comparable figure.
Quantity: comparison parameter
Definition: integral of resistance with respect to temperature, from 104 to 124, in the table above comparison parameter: 250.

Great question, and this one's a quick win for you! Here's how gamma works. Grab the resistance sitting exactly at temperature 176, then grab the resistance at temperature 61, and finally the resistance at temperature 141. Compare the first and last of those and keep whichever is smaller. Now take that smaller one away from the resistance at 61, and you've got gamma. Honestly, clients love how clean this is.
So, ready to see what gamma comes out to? 3.4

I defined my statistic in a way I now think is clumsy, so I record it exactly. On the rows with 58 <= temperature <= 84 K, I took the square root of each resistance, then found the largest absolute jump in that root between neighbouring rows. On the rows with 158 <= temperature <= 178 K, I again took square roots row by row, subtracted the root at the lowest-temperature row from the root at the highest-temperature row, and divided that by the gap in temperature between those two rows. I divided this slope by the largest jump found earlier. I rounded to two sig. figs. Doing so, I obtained 0.11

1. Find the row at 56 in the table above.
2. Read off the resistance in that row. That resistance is 15.55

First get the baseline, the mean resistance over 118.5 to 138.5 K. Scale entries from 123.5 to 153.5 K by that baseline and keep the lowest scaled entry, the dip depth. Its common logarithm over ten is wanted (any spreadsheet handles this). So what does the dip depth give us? -0.0028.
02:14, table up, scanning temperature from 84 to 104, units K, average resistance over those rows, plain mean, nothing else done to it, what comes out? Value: 11.42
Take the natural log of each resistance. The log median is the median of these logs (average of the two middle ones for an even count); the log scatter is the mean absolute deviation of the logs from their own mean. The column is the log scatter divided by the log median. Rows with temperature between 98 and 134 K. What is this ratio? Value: 0.0216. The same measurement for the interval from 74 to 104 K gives 0.0226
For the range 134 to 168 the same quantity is 0.0239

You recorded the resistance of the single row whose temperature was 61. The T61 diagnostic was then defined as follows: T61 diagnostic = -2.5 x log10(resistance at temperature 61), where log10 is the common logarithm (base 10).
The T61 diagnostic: -2.95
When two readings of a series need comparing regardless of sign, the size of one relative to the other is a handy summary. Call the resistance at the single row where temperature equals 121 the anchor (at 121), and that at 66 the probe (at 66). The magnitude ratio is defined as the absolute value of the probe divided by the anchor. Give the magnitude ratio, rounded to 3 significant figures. 1.21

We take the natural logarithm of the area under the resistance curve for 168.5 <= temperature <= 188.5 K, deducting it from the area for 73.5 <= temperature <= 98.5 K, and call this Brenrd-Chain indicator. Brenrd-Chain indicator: 294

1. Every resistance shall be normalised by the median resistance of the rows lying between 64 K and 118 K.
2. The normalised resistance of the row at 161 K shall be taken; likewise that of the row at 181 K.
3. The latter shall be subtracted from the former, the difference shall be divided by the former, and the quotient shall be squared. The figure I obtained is 0.016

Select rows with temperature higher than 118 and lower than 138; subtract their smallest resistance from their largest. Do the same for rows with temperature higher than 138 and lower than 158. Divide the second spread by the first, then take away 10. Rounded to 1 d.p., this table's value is -8.9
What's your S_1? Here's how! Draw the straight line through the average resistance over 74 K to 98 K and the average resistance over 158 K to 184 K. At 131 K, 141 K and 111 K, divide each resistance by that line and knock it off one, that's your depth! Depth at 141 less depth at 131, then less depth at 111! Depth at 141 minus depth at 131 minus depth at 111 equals 0.102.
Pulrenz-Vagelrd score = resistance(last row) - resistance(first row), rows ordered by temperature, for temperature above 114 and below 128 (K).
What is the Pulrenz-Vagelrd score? -1.6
